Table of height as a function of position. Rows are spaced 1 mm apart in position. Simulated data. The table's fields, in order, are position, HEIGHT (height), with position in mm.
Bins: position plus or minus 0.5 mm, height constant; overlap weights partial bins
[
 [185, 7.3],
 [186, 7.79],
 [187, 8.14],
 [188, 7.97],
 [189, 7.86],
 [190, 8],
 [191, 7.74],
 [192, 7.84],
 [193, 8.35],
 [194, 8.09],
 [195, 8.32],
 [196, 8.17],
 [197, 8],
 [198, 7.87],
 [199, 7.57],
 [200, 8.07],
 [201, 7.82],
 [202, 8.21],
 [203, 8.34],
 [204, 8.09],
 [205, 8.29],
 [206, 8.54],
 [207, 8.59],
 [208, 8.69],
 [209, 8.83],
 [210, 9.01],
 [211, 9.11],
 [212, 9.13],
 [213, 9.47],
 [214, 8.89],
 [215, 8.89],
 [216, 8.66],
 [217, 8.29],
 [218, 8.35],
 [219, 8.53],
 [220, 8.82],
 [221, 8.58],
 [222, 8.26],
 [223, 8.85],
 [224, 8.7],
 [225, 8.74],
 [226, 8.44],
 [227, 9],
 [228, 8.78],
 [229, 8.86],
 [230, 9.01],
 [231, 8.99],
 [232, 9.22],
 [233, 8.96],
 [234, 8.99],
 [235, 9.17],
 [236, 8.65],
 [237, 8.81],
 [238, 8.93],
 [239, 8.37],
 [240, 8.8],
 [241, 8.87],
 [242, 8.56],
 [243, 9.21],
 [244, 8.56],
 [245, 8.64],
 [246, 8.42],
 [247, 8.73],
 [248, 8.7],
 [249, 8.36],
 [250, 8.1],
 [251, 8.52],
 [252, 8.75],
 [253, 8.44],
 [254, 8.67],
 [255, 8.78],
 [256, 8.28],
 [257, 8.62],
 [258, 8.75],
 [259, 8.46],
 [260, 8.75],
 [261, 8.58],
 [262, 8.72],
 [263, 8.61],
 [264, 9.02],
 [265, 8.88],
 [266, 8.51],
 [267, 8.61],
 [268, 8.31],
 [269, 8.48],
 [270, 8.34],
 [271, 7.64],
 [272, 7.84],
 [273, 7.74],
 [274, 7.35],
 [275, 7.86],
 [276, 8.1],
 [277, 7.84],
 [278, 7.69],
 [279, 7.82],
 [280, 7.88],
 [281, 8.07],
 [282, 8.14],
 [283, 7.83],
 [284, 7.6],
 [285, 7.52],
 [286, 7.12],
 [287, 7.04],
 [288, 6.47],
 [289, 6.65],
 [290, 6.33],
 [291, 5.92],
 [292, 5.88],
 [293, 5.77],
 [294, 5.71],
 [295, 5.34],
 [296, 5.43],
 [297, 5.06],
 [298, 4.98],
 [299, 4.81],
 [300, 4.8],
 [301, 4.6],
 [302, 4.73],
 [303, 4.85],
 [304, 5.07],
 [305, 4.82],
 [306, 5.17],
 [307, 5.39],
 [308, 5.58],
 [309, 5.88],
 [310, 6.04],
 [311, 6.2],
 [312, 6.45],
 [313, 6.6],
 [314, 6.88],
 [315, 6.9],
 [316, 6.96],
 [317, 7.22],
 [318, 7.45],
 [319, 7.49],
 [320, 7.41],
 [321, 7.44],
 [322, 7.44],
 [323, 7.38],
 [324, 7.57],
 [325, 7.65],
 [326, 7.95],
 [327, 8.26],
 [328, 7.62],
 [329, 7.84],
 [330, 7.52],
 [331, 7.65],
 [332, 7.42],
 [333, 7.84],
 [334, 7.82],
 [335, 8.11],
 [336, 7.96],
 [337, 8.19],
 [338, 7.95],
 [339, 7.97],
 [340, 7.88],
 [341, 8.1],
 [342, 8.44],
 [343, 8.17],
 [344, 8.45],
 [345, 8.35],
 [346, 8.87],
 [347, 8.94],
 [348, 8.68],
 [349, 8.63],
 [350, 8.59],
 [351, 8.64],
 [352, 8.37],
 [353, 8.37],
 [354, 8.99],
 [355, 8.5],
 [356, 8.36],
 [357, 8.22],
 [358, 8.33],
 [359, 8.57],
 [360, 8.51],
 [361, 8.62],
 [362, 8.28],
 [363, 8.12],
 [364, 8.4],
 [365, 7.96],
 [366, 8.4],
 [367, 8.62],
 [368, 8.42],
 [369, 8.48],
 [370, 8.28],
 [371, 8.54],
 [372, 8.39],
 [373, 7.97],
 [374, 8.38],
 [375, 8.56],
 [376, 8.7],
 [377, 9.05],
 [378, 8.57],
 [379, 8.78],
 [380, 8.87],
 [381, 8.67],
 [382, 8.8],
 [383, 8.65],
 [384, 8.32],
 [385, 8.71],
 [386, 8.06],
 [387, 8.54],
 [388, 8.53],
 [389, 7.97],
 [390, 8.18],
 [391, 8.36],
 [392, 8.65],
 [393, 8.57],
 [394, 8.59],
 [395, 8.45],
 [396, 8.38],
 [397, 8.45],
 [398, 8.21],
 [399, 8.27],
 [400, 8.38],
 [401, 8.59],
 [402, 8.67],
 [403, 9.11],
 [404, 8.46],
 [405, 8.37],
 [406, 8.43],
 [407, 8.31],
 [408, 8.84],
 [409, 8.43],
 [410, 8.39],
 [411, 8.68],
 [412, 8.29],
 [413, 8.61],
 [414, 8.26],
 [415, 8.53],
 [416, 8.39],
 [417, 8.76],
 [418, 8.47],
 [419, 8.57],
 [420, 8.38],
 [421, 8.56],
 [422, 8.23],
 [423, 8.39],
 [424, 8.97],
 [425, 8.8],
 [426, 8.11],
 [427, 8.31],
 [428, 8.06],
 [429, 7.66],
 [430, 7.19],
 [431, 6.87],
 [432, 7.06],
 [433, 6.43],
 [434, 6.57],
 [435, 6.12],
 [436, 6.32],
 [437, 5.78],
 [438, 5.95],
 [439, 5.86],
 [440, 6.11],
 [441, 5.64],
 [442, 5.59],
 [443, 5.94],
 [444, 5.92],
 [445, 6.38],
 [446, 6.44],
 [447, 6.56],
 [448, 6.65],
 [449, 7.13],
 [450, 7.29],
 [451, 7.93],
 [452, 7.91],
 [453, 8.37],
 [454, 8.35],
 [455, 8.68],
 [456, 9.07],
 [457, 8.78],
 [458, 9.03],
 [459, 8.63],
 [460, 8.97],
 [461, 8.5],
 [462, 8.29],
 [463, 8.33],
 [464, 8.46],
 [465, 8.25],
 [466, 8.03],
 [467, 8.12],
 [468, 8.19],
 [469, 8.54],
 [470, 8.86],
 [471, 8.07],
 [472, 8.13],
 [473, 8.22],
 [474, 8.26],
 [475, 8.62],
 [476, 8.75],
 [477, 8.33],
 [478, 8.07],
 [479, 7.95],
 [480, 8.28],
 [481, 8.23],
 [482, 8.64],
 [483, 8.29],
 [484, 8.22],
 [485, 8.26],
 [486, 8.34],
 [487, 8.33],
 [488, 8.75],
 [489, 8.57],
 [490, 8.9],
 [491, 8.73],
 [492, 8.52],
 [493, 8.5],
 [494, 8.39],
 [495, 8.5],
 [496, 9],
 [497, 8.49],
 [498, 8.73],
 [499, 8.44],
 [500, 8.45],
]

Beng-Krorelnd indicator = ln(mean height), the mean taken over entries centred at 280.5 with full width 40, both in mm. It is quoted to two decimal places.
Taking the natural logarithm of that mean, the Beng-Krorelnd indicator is 1.98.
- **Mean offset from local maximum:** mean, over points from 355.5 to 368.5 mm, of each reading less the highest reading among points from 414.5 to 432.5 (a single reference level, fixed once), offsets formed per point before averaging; -0.60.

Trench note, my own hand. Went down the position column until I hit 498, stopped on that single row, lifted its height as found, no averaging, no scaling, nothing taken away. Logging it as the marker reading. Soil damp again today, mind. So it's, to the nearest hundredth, 8.73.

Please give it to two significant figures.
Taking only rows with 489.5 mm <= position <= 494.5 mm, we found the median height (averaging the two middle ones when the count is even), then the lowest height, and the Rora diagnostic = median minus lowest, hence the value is 0.13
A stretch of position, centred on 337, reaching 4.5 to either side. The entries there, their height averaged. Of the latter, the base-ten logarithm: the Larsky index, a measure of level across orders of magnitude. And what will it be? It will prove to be 0.90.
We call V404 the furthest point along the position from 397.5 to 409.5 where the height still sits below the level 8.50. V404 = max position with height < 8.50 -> 409 mm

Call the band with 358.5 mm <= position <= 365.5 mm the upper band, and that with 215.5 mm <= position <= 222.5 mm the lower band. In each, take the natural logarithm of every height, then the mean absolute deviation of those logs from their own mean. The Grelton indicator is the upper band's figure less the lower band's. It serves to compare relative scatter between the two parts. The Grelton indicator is 0.004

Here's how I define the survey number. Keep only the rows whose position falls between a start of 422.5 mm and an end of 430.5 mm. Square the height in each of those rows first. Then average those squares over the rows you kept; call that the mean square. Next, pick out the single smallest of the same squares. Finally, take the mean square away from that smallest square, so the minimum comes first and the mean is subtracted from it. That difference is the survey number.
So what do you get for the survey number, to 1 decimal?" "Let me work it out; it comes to -15.6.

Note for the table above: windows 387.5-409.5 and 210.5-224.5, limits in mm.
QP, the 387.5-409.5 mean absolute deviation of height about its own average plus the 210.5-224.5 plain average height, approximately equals 8.9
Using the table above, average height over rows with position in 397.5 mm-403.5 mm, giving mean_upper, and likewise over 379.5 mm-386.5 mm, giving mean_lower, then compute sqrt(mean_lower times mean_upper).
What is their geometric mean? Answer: 8.56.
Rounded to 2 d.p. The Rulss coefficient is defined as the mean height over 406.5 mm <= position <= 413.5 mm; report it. 8.51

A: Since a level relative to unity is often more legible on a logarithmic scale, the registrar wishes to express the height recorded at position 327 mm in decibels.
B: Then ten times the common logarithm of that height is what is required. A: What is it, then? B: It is 9.17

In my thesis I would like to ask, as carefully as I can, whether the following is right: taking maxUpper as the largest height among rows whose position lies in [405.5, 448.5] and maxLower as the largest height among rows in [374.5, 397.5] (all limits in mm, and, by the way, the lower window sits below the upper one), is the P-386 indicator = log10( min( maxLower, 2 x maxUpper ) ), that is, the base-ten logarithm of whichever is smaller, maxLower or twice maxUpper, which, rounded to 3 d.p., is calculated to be 0.957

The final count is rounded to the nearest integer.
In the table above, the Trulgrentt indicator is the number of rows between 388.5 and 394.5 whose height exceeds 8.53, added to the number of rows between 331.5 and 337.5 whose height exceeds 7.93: 6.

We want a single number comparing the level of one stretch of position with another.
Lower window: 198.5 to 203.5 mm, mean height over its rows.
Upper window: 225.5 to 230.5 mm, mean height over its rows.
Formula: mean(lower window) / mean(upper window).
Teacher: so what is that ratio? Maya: 0.91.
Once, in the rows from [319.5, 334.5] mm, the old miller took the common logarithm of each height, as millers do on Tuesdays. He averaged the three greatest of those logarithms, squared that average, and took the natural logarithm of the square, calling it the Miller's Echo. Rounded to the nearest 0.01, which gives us -0.20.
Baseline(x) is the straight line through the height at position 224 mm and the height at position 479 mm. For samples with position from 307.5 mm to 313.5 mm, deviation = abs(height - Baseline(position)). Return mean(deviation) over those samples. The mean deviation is 2.3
